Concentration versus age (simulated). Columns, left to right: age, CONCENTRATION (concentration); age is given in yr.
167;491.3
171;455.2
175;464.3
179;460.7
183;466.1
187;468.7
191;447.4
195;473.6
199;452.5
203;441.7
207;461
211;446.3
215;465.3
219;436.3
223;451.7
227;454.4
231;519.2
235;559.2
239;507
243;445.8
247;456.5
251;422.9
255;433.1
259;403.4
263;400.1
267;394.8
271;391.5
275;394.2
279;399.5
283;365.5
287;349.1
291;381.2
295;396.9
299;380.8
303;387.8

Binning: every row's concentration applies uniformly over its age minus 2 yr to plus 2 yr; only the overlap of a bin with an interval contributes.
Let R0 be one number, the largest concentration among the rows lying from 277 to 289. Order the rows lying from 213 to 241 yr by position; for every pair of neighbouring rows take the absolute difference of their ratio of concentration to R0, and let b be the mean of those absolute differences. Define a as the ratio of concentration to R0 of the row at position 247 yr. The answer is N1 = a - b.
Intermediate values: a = 1.14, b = 0.09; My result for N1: 1.06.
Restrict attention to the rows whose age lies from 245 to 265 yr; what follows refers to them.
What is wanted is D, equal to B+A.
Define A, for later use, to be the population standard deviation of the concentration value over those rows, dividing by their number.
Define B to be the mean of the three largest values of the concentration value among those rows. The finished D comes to 458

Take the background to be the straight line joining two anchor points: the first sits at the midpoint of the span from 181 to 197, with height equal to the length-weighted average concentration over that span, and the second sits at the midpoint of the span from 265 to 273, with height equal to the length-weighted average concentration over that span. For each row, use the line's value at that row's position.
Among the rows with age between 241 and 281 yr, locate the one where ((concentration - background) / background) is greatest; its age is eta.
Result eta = 247 yr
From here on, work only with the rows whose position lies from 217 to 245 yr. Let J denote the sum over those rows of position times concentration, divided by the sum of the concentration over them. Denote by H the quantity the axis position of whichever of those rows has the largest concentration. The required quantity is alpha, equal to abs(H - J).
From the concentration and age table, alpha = 3.7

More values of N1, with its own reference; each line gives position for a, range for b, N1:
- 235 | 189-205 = 1.35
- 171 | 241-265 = 1.10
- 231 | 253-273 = 1.27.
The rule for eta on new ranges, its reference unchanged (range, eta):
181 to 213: 195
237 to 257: 239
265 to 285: 279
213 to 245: 235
